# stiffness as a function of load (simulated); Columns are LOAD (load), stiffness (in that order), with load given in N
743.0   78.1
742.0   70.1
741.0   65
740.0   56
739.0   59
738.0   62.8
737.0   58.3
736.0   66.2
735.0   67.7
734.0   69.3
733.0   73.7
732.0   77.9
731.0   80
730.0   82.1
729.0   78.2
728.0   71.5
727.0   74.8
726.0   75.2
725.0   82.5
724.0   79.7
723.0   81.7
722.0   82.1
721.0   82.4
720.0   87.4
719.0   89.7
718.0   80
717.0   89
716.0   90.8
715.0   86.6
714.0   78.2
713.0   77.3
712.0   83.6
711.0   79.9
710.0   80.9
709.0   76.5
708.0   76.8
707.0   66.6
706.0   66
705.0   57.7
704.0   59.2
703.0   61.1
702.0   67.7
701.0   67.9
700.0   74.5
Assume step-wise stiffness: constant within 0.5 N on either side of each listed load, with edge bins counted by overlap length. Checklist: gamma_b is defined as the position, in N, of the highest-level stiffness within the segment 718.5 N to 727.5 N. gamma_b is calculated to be 719.0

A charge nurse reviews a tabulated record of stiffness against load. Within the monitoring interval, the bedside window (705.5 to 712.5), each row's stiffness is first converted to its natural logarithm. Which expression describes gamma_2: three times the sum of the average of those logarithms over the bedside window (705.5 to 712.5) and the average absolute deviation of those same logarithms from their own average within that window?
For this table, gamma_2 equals 13.2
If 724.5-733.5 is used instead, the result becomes 13.2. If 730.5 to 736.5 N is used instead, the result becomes 13.0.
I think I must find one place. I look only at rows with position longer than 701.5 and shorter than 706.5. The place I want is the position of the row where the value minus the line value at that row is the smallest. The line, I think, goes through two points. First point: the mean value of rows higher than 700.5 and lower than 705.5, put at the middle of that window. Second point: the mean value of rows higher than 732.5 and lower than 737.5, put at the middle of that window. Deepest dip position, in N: 705.0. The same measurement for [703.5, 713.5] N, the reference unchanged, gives 705.0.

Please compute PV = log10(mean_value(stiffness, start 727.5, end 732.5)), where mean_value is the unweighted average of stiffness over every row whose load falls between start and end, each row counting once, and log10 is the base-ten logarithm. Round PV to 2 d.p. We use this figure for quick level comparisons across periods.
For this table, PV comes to 1.89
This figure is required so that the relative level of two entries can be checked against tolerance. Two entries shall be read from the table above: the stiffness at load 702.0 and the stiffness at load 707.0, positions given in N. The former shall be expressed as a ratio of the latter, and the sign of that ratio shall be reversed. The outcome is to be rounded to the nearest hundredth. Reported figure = -1.02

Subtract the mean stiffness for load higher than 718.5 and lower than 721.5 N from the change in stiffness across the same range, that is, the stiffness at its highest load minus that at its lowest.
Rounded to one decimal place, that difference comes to -93.8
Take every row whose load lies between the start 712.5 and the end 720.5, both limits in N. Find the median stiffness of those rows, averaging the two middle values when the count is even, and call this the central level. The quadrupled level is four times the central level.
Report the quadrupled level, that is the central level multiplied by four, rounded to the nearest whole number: 348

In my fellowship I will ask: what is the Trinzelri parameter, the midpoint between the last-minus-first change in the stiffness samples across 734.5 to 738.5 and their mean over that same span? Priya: 29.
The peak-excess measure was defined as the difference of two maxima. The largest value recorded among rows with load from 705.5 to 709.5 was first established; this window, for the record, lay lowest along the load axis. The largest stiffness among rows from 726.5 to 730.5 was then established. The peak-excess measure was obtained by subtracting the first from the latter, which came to 5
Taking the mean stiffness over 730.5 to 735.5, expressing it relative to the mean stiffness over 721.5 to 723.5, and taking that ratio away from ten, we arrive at 9.10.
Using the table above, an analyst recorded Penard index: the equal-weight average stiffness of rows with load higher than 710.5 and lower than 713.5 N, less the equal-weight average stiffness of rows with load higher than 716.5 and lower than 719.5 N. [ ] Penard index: -6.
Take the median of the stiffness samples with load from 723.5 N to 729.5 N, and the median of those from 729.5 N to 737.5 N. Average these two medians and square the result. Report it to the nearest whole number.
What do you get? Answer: 5491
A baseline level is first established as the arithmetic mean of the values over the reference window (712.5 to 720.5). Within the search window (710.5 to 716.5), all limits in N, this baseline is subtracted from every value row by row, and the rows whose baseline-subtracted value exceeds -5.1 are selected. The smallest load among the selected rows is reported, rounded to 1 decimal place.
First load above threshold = 711.0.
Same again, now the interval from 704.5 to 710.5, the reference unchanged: 710.0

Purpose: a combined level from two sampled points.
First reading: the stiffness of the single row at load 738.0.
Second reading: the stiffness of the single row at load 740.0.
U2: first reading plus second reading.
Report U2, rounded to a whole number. 119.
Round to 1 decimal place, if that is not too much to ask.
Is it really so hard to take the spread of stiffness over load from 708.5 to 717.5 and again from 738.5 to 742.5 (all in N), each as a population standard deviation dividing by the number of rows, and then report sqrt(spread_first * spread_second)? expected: 5.2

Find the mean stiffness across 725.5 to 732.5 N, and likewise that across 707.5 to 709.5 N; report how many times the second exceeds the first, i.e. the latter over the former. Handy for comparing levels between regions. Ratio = 0.99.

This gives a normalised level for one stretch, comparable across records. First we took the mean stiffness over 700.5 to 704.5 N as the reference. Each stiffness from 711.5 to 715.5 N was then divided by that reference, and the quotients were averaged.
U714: 1.27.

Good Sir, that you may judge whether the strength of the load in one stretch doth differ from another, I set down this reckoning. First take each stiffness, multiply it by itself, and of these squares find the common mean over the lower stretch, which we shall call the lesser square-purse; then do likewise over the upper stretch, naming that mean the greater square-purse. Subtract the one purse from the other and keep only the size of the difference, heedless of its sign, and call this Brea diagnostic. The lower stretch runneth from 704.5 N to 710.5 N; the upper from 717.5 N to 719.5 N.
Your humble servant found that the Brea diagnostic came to 2154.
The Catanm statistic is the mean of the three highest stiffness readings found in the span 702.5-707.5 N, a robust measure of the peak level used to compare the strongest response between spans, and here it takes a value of 64.6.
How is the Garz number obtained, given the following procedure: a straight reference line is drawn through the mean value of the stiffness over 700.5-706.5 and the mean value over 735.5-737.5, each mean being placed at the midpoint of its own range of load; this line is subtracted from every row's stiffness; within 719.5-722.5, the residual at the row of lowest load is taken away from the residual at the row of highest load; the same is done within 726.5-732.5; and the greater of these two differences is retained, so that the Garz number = 3.3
